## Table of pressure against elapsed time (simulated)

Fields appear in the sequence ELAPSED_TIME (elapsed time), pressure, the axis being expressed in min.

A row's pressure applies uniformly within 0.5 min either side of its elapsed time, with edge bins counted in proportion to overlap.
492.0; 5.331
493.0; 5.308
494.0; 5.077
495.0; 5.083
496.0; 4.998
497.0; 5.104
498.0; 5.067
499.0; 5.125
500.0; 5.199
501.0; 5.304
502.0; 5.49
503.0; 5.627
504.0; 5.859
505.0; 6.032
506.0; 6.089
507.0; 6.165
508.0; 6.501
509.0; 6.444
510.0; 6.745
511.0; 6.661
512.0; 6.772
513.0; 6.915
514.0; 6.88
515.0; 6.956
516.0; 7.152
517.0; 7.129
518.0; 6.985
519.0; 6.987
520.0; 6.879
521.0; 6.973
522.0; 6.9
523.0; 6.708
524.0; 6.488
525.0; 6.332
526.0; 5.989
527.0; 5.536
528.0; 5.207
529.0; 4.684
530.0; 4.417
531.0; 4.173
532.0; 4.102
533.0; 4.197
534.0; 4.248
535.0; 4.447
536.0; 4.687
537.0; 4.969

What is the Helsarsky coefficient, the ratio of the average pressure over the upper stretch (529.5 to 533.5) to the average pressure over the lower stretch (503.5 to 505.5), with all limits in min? 0.71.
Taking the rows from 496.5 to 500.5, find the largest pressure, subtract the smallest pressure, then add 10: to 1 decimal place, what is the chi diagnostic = 10.1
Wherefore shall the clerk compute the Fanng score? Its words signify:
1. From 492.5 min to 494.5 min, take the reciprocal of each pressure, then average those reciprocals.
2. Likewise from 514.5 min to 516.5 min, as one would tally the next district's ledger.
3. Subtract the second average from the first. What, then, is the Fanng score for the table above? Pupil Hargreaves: 0.051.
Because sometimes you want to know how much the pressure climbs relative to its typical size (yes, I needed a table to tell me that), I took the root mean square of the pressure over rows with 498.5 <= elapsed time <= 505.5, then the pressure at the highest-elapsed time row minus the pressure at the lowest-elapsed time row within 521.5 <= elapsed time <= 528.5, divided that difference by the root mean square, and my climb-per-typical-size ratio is -0.31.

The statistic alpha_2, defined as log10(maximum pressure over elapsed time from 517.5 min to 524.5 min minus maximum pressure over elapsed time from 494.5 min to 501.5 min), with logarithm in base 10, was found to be 0.2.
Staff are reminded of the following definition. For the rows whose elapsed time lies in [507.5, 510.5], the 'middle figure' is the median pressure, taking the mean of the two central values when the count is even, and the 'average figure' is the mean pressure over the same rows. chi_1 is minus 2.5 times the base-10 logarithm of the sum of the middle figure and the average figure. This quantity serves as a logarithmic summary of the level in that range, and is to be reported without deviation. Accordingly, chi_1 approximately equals -2.79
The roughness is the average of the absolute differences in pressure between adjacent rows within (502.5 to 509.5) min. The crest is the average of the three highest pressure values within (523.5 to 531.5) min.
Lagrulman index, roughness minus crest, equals -6.1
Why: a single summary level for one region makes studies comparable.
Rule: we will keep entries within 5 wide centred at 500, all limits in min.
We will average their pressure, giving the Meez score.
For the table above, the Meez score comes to 5.2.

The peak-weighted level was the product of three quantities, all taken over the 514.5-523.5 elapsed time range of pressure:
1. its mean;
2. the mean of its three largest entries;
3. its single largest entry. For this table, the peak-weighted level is 353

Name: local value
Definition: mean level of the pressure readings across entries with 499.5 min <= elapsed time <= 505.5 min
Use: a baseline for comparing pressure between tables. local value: 5.6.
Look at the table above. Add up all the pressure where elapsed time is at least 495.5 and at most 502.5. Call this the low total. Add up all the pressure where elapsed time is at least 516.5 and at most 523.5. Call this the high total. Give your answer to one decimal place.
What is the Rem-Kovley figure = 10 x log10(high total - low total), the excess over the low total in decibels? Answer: 10.9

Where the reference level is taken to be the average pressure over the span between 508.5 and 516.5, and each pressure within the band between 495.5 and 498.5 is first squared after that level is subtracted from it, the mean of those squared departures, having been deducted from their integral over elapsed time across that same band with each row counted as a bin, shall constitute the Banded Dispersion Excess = 6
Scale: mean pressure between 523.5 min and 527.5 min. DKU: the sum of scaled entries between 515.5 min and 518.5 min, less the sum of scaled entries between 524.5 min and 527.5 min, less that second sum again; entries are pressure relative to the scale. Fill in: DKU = -2.4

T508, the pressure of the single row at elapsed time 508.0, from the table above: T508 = 6.501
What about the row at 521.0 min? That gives 6.973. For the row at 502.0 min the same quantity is 5.49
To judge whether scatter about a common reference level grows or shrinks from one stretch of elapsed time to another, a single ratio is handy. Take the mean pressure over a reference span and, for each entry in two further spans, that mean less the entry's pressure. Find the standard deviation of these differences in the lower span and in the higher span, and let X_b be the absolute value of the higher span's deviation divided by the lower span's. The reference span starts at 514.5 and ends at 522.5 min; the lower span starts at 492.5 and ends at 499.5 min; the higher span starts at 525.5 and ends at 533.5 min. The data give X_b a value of 7.4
